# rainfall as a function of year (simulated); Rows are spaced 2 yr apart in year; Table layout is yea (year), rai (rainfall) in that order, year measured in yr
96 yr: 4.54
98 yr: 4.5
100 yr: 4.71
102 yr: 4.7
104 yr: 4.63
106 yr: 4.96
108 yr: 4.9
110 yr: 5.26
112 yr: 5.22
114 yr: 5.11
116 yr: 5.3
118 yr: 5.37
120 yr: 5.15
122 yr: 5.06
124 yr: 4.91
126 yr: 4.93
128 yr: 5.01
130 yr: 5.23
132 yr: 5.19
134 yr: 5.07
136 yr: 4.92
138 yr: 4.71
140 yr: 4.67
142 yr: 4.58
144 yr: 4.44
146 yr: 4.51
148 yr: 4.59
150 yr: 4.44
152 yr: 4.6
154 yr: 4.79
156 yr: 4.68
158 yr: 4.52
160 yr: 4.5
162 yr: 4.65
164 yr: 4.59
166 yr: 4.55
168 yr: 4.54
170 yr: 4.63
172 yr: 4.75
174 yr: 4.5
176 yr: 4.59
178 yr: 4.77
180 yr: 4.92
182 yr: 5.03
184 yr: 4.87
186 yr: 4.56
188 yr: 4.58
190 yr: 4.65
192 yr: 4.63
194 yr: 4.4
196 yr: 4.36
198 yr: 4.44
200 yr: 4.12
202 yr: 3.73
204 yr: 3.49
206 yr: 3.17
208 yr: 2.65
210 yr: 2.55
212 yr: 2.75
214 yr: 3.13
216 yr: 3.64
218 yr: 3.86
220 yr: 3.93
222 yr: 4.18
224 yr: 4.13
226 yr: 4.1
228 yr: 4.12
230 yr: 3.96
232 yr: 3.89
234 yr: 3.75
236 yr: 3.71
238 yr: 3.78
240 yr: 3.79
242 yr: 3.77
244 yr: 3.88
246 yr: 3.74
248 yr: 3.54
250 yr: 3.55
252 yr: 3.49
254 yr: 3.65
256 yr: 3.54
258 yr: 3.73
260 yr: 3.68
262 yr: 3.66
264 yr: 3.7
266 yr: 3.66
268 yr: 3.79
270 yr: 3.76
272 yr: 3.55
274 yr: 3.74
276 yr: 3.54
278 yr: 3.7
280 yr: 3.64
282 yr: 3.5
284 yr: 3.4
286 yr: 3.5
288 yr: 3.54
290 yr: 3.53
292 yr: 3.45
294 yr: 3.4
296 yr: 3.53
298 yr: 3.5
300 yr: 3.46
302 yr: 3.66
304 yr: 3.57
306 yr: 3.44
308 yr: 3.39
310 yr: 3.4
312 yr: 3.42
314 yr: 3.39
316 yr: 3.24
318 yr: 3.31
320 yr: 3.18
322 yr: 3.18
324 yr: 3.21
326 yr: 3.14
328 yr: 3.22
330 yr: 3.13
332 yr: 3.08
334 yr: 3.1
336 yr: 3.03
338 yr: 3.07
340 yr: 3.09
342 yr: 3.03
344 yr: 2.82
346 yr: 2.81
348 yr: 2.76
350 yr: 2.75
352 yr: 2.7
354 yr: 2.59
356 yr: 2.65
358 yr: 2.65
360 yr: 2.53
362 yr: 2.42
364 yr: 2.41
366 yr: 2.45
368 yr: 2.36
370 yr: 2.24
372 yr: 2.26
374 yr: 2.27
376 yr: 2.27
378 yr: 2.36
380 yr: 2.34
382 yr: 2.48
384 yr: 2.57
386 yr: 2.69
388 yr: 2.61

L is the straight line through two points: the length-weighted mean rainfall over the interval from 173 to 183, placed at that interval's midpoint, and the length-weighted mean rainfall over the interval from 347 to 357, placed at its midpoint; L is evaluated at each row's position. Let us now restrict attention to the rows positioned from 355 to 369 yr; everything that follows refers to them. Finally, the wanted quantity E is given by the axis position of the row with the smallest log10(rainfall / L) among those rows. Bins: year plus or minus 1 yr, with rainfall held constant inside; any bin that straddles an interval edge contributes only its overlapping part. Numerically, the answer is 362 yr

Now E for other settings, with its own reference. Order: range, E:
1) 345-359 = 354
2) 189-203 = 202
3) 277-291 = 284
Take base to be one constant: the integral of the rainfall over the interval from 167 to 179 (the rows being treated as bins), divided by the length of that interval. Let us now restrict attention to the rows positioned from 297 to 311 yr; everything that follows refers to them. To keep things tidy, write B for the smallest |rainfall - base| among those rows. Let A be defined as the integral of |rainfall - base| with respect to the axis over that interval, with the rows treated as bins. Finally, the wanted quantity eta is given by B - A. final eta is -15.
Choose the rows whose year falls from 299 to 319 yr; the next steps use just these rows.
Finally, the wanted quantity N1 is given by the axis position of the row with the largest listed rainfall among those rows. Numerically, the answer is 302 yr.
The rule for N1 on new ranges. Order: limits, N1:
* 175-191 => 182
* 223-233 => 224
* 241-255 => 244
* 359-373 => 360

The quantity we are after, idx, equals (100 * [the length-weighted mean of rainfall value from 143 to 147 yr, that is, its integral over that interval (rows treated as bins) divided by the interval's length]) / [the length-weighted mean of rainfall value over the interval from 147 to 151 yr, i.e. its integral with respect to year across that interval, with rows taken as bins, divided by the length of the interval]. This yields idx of 99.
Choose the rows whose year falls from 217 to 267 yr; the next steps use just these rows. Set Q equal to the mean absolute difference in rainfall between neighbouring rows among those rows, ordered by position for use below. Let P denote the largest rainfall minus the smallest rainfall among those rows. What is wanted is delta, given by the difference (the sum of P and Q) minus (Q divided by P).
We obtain 0.65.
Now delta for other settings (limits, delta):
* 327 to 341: -0.02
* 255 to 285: 0.22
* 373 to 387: 0.31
